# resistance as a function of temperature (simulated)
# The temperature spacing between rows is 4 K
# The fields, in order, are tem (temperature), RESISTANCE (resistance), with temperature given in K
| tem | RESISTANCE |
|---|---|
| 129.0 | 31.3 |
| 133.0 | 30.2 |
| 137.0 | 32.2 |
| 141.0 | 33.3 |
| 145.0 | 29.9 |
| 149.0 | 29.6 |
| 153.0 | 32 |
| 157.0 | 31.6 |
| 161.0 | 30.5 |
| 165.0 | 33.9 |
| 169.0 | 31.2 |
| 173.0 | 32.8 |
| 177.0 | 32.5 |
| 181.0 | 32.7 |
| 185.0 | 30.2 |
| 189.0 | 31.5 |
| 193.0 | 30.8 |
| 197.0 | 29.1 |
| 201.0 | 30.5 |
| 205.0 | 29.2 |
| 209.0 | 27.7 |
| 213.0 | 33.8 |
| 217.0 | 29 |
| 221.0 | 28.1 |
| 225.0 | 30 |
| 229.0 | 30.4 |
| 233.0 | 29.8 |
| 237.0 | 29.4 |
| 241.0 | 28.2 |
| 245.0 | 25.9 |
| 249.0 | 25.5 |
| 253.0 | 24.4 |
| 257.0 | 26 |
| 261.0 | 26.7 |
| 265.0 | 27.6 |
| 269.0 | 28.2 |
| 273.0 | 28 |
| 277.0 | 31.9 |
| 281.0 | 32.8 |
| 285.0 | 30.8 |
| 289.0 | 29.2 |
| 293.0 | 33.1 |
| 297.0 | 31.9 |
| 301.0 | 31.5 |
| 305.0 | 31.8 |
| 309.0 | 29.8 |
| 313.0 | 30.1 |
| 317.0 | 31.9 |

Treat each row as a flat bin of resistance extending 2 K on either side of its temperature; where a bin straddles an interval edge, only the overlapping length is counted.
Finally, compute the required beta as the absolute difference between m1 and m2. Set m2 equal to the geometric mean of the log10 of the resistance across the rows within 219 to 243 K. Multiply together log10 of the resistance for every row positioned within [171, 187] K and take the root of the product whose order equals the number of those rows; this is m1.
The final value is 0.04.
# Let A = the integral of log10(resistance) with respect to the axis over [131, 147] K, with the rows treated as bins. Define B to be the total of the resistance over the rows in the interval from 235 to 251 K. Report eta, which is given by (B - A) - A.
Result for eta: 61.1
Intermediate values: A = 23.9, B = 109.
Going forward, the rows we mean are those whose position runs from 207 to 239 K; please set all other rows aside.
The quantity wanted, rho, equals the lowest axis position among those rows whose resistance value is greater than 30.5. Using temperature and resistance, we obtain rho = 213.0 K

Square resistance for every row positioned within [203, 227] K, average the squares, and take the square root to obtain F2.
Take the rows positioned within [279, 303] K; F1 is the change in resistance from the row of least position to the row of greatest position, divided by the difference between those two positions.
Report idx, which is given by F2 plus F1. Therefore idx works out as 29.6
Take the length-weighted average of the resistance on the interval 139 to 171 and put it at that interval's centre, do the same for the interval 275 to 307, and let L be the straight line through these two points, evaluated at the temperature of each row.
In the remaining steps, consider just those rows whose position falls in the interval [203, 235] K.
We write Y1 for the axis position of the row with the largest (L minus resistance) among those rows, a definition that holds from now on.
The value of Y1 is 209.0 K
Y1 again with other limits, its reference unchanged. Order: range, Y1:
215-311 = 253.0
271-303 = 273.0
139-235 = 209.0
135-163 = 149.0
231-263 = 253.0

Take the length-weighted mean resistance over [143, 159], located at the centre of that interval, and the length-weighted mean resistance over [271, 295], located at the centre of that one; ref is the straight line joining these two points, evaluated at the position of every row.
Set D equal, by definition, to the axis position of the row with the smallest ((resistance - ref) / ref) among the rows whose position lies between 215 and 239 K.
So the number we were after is 221.0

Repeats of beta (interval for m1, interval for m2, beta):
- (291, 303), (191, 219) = 0.03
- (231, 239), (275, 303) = 0.03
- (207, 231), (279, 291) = 0.02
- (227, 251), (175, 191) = 0.05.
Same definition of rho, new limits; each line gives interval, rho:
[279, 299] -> 281.0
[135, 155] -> 137.0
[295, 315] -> 297.0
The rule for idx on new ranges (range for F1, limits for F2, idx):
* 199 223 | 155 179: 32.0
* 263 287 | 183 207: 30.4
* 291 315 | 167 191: 31.7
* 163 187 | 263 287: 29.8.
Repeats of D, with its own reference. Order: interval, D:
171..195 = 185.0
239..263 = 253.0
